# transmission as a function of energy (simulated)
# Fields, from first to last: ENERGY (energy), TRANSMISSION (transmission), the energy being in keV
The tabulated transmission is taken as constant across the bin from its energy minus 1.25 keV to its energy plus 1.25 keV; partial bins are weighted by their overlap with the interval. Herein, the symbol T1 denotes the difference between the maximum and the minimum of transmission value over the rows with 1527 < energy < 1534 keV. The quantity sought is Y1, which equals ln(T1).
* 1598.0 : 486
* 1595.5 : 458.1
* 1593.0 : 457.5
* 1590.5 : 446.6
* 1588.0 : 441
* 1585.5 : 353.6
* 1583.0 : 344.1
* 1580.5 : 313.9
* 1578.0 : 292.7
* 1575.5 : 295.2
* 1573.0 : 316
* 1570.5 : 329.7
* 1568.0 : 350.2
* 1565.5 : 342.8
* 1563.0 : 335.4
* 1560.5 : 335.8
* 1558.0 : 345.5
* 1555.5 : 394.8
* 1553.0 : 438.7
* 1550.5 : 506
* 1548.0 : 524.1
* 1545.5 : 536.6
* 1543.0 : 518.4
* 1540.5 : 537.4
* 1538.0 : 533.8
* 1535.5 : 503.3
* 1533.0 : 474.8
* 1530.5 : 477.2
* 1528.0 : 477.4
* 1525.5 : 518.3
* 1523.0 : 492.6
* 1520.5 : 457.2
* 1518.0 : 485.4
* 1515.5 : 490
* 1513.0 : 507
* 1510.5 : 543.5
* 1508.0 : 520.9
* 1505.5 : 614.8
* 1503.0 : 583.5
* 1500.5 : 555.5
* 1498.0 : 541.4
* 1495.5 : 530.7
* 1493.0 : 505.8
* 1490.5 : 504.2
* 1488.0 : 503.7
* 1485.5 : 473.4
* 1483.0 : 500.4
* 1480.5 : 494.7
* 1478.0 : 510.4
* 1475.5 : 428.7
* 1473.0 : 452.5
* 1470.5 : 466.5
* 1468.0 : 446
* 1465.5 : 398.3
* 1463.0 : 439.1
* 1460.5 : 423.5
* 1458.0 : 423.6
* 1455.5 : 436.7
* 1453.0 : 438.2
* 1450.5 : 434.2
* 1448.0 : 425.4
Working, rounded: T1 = 3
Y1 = 0.96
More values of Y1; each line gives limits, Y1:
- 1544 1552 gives 3.42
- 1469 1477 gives 3.63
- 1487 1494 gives 0.74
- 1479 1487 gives 3.30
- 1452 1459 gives 2.68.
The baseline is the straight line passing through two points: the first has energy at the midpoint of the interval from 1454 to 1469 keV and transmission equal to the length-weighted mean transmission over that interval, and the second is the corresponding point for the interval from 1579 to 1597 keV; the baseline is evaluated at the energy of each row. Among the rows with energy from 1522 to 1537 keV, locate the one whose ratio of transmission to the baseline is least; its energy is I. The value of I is 1533.0 keV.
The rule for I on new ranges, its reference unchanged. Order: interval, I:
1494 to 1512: 1508.0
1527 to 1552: 1533.0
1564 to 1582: 1578.0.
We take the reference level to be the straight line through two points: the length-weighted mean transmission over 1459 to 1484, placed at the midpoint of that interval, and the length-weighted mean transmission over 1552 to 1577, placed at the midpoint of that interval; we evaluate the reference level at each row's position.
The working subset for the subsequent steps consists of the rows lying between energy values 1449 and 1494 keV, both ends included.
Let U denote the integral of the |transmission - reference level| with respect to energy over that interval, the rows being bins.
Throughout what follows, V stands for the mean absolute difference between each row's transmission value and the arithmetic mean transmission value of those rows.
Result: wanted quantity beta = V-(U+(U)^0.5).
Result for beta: -1932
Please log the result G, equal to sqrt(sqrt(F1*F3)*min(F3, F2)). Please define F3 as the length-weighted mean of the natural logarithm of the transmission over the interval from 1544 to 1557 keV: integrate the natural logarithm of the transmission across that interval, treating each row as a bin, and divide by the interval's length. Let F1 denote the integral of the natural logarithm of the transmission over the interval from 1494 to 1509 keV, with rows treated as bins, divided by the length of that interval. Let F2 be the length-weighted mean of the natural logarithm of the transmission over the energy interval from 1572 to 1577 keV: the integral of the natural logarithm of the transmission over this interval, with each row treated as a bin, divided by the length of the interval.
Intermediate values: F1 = 6.32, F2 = 5.72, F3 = 6.16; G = 5.97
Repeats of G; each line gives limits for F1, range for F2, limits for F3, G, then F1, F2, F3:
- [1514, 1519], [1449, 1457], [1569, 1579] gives 5.85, 6.19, 6.08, 5.73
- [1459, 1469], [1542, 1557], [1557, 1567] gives 5.88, 6.05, 6.17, 5.83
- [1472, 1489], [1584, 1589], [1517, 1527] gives 6.07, 6.17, 5.97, 6.19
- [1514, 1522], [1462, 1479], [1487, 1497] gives 6.15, 6.17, 6.10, 6.24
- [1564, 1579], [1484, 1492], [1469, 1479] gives 6.04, 5.77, 6.20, 6.14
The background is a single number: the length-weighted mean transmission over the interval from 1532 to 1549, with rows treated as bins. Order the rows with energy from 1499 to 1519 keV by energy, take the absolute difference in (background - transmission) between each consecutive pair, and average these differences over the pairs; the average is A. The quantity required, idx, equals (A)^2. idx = 1117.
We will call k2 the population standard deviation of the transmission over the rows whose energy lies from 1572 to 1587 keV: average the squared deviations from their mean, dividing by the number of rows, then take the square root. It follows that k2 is 23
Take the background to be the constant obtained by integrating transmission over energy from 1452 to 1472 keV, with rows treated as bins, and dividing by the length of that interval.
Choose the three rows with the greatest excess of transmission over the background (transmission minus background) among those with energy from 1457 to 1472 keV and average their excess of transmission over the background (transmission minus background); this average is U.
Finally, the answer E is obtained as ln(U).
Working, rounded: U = 16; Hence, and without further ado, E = 2.80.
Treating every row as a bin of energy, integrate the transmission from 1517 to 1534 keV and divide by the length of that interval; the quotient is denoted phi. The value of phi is 483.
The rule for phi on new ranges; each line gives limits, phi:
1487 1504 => 532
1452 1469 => 429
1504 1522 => 518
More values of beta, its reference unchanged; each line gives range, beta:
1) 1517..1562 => -4586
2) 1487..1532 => -4810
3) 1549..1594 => -2185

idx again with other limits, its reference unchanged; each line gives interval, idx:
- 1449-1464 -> 47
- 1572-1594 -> 553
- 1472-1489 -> 942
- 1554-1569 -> 220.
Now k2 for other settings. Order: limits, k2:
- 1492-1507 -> 36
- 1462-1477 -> 21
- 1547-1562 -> 73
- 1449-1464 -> 7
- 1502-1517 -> 44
